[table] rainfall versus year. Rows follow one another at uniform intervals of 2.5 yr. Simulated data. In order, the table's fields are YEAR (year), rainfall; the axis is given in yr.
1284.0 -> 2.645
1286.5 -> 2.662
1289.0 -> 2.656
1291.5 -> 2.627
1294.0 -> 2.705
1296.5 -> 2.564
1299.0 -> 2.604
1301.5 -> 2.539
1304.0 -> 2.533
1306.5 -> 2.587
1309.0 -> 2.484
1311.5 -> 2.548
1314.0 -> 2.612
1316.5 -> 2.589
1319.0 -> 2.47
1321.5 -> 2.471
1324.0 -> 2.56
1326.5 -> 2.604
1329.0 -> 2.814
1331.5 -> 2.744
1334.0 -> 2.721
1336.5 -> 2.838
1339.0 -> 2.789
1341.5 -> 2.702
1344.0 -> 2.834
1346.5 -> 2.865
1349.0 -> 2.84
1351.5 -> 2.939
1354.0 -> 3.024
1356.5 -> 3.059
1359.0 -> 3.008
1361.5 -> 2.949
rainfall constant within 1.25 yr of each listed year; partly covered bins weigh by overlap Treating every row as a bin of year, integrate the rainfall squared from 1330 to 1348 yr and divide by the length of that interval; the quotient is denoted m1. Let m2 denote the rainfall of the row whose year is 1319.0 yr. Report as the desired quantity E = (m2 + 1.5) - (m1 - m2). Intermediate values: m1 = 7.8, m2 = 2.47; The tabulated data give -1.3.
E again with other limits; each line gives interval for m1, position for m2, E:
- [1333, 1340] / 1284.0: -1.0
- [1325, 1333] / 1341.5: -0.5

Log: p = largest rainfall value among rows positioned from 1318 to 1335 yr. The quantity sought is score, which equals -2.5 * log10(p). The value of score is -1.12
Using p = 2.814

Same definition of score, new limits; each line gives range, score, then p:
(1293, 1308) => -1.08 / 2.705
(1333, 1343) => -1.13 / 2.838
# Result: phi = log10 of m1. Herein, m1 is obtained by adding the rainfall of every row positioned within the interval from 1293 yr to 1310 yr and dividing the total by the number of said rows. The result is 0.411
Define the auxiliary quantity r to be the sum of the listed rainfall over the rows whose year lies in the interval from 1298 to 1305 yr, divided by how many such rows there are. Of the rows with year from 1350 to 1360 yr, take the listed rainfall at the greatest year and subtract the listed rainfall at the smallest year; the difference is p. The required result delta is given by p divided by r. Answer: 0.027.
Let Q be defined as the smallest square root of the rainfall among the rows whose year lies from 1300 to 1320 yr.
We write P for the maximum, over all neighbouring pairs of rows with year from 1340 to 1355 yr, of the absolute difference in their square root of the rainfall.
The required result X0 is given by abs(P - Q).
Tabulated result 1.53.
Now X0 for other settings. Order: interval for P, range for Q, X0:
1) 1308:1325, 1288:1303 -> 1.56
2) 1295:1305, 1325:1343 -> 1.59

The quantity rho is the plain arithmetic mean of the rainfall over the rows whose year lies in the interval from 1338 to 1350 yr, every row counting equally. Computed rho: 2.81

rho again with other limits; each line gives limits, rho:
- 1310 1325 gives 2.54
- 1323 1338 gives 2.71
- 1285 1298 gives 2.64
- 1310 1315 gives 2.58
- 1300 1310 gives 2.54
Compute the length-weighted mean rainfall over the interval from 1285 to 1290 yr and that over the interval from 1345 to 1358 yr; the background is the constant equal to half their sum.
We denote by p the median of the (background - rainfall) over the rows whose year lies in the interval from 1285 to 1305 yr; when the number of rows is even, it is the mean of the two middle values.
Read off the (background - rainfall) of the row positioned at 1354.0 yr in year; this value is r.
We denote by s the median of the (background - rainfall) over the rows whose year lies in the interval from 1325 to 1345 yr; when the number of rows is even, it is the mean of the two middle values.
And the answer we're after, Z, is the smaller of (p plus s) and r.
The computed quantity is -0.22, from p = 0.186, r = -0.22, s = 0.035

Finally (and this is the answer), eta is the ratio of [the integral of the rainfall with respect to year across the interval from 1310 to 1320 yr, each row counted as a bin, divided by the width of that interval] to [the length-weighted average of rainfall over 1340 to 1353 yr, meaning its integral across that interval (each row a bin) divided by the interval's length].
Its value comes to 0.90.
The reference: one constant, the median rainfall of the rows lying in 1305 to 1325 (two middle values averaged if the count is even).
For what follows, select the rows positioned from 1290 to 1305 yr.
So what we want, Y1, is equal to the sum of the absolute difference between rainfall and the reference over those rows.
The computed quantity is 0.3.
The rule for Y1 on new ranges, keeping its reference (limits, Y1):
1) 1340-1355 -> 1.9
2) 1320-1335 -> 0.8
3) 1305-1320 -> 0.3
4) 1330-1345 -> 1.3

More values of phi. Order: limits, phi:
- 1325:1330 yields 0.433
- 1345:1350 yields 0.455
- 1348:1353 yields 0.461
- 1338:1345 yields 0.443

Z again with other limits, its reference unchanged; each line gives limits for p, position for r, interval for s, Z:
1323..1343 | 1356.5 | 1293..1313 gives -0.26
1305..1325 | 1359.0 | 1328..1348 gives -0.21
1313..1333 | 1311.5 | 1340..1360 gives 0.10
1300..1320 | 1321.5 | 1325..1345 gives 0.29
